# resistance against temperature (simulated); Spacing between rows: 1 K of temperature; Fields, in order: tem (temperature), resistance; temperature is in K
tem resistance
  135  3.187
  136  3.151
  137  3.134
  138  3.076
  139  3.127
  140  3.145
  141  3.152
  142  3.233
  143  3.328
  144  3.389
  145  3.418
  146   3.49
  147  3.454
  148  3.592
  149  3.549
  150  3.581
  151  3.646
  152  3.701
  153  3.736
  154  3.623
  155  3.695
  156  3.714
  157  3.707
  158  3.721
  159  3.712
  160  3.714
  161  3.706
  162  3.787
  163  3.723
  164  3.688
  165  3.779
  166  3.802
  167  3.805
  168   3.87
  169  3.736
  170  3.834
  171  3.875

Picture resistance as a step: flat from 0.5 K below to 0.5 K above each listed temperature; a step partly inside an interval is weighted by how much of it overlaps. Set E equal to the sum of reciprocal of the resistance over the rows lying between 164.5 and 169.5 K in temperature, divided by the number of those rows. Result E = 0.263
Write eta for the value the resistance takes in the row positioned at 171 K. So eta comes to 3.875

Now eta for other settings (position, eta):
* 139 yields 3.127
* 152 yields 3.701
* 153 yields 3.736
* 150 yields 3.581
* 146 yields 3.49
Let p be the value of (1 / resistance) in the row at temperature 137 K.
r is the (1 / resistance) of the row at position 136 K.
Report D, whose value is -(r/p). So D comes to -0.99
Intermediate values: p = 0.319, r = 0.32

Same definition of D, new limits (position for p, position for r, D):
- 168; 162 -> -1.02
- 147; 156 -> -0.93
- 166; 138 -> -1.24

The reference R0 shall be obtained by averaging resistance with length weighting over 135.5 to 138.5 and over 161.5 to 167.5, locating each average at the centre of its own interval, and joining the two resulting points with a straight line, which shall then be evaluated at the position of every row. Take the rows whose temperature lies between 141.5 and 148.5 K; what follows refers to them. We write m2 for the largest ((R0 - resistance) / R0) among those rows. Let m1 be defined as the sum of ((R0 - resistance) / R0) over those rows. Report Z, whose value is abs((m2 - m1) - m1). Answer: 0.5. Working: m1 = -0.23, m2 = 0.001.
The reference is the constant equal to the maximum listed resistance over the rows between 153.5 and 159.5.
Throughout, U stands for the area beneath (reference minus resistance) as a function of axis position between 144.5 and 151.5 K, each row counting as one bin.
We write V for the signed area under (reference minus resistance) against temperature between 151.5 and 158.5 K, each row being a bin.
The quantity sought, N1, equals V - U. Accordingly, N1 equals -1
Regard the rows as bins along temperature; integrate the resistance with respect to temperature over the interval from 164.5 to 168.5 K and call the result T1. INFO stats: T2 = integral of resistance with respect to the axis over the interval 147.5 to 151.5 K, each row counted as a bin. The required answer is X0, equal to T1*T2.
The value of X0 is 219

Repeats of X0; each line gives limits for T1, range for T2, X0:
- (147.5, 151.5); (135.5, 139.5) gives 179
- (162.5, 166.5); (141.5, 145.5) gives 200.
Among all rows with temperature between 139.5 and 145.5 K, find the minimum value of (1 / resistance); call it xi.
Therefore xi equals 0.293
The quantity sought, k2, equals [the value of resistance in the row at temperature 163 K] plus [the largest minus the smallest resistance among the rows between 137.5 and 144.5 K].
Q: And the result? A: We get 4.04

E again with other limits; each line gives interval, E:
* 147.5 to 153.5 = 0.275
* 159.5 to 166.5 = 0.267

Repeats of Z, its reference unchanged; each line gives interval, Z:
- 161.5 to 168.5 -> 0.0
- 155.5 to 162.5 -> 0.3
